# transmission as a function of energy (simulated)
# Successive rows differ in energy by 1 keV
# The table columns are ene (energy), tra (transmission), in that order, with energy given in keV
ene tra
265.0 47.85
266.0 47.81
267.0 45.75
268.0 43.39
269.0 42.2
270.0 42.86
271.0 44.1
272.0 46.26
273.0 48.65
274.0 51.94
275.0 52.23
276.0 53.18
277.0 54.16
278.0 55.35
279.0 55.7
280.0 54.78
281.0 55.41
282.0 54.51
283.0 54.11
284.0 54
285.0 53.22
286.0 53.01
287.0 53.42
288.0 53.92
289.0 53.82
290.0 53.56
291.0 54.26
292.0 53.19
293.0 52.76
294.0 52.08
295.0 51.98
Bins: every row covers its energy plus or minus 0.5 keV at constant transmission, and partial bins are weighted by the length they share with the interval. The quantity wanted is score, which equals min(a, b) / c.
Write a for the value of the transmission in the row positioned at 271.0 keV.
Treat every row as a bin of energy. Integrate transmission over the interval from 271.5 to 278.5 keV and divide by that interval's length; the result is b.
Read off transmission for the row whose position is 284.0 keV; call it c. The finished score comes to 0.82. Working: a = 44.1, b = 51.7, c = 54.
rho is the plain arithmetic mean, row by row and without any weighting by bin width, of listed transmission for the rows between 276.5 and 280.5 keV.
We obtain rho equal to 55.0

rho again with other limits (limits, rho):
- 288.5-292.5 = 53.7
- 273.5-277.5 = 52.9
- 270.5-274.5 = 47.7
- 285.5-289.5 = 53.5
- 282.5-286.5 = 53.6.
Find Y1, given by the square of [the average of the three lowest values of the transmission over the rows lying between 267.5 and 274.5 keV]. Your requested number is 1833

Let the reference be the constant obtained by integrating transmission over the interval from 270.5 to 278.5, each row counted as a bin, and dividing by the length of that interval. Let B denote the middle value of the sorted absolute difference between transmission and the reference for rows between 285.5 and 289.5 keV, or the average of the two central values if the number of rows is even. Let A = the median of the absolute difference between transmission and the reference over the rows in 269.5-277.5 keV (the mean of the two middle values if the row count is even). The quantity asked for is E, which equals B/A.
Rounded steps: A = 2.9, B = 3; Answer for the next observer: 1.0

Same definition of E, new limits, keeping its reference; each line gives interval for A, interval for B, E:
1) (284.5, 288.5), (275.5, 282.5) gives 1.6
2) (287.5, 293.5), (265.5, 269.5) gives 2.1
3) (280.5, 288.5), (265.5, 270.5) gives 2.3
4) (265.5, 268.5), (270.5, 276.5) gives 0.5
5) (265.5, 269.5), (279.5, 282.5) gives 0.7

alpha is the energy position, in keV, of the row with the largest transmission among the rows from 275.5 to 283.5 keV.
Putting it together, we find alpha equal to 279.0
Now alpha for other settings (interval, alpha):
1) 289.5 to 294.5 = 291.0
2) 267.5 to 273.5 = 273.0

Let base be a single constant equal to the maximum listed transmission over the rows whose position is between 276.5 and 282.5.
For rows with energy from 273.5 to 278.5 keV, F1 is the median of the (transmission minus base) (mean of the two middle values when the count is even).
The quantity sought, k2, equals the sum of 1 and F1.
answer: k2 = -1.5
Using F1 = -2.5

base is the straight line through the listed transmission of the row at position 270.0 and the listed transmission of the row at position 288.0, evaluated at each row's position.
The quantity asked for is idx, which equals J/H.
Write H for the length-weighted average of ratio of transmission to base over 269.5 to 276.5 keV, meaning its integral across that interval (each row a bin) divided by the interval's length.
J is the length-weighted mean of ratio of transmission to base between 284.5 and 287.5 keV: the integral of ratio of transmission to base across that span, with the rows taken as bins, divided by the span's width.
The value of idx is 0.93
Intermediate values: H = 1.08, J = 1.01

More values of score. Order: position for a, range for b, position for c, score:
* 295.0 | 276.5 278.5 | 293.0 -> 0.99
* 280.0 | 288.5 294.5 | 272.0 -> 1.15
